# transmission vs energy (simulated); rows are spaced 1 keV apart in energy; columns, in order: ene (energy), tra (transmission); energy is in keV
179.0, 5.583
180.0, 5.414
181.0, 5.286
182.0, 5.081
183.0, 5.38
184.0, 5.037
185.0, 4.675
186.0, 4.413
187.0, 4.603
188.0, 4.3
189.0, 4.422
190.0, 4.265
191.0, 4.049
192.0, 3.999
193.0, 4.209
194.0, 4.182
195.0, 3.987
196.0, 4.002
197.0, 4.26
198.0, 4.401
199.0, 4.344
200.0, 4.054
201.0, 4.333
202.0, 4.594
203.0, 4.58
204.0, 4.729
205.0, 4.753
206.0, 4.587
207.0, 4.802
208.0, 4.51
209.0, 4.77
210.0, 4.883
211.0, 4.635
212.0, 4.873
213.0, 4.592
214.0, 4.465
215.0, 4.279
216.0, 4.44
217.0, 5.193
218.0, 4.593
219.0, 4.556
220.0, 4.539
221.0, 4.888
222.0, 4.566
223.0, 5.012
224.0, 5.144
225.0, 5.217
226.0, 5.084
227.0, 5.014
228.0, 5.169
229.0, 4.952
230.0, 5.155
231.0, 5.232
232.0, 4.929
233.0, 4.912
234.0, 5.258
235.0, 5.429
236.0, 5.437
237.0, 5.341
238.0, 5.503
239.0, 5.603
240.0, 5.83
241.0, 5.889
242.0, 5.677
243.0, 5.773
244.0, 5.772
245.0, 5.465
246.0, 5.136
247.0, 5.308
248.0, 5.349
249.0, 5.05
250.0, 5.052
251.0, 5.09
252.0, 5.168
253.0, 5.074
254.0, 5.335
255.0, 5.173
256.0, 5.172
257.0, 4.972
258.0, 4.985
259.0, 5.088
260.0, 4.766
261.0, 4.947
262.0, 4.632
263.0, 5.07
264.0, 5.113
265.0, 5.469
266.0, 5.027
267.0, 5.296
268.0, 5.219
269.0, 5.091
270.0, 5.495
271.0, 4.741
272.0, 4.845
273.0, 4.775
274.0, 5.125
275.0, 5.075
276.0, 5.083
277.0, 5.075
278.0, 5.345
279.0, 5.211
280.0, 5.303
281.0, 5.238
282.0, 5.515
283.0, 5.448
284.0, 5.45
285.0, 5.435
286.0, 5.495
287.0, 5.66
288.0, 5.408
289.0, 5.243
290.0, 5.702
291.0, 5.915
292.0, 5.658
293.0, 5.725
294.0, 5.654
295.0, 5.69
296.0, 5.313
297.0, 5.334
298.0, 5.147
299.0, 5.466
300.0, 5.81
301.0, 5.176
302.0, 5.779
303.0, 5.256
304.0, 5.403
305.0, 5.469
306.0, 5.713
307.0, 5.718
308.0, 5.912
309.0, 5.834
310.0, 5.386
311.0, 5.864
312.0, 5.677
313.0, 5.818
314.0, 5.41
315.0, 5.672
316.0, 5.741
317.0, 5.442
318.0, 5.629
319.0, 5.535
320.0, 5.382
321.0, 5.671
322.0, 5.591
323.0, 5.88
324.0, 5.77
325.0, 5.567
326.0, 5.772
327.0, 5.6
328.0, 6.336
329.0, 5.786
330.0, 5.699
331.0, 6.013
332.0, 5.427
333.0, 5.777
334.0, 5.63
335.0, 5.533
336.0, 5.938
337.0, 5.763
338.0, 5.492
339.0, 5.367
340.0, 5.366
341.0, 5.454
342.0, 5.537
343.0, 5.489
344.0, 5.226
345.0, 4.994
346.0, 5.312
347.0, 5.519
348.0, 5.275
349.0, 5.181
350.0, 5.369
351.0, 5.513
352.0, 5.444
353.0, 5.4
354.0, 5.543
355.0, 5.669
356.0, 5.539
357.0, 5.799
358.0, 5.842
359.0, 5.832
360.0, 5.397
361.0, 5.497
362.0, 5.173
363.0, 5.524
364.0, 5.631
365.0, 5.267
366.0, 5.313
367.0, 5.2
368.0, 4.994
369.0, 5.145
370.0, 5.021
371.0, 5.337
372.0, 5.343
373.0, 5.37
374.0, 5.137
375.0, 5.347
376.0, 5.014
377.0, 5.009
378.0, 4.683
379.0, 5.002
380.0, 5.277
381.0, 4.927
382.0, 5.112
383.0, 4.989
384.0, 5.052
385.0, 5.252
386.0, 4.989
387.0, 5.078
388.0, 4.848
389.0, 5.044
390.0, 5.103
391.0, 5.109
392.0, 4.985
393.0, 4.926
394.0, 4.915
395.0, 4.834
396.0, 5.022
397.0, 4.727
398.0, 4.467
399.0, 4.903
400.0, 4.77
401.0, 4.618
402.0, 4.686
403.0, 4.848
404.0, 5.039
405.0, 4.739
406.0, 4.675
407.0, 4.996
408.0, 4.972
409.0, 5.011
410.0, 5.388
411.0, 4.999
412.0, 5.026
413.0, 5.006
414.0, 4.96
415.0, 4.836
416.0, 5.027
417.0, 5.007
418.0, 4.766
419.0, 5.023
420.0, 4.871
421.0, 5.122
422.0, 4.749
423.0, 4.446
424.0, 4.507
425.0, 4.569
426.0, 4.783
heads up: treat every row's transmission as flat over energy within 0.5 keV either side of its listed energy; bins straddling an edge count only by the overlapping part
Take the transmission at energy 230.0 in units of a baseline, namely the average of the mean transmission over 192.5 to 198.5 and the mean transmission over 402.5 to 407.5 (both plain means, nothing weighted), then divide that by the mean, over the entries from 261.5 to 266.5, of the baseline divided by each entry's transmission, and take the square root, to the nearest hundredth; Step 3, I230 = 1.13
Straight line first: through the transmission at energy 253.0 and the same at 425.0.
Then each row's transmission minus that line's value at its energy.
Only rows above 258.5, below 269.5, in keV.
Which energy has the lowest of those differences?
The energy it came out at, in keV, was 262.0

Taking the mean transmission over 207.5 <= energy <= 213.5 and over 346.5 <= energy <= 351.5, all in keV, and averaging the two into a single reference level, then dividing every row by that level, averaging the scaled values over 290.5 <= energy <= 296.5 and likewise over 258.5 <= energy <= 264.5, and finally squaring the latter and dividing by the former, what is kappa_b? 0.85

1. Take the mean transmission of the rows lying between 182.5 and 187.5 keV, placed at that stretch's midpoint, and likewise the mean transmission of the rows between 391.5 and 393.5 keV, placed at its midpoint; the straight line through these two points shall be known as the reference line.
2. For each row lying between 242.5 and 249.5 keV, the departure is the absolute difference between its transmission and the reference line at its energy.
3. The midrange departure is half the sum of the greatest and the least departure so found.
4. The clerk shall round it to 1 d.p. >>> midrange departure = 0.6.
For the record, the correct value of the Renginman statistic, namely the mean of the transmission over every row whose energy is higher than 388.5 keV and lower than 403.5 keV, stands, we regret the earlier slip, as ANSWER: 4.9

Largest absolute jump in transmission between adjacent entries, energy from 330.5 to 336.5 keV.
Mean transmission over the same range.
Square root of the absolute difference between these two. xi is 2.27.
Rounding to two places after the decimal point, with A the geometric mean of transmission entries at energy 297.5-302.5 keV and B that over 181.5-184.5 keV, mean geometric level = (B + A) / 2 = 5.32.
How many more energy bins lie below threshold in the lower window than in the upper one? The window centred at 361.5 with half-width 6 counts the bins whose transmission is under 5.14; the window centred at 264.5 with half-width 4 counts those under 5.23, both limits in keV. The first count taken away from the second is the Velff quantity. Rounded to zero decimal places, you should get 6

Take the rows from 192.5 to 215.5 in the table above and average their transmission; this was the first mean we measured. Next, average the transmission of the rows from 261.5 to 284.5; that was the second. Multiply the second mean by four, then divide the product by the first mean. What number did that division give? 4.6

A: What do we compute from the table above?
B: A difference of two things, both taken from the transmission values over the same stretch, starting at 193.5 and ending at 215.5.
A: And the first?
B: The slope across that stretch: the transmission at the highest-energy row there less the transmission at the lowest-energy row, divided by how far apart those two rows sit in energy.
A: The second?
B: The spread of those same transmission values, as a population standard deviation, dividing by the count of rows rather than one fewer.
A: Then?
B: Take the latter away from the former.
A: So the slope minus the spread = -0.26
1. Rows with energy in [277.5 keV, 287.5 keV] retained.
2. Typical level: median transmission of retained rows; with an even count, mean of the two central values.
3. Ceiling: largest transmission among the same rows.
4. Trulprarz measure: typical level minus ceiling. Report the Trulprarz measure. -0.2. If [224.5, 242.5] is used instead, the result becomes -0.6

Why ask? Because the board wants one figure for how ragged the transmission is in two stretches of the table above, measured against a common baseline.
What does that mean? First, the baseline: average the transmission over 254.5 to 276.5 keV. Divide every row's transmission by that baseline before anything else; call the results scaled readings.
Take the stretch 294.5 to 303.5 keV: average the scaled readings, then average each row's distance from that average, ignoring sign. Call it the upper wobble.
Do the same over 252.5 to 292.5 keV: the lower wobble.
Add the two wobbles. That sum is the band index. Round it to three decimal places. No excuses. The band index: 0.088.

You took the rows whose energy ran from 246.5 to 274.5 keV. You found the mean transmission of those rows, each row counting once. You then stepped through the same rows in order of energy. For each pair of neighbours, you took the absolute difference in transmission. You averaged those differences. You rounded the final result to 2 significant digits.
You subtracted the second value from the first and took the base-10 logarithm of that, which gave 0.69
